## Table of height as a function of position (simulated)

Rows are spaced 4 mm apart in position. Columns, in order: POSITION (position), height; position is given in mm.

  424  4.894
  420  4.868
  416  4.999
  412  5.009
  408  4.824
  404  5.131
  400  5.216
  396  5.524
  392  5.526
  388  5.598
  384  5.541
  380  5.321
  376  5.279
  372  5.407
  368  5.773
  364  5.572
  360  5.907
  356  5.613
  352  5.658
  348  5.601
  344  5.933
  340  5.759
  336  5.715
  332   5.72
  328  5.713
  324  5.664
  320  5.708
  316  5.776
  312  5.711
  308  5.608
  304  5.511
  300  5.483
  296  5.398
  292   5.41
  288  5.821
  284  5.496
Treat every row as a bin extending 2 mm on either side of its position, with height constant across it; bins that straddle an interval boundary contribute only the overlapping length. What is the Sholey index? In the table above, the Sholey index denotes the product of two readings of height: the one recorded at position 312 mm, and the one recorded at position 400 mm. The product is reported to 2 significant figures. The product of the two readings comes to 30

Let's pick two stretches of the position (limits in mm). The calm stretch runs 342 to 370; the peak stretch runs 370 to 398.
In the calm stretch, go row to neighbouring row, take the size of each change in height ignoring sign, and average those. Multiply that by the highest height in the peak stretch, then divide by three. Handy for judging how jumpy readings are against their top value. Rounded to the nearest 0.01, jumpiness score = 0.39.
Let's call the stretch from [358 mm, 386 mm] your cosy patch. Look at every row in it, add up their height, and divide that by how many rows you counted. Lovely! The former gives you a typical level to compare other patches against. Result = 5.54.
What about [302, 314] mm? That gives 5.61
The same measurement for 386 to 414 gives 5.26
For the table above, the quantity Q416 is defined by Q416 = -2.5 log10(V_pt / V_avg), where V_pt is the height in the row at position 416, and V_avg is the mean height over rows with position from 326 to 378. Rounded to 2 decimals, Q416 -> 0.14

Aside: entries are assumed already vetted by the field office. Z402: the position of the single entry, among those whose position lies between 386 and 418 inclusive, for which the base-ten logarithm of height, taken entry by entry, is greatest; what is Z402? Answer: 388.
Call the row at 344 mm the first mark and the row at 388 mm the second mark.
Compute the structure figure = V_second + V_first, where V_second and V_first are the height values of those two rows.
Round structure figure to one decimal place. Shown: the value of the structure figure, 11.5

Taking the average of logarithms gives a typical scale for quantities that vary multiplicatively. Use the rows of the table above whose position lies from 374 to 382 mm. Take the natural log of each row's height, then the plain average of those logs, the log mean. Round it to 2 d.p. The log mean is 1.67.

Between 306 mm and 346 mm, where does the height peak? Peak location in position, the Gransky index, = 344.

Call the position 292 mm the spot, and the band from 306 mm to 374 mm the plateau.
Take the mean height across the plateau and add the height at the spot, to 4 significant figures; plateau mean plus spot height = 11.11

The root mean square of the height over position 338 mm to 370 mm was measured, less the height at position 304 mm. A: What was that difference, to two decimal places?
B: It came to 0.22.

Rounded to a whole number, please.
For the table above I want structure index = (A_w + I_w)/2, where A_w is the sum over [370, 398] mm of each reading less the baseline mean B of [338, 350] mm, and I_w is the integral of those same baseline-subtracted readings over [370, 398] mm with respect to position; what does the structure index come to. -5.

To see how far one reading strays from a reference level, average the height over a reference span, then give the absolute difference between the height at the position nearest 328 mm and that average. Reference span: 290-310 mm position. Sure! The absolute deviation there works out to 0.23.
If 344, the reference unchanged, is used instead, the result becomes 0.45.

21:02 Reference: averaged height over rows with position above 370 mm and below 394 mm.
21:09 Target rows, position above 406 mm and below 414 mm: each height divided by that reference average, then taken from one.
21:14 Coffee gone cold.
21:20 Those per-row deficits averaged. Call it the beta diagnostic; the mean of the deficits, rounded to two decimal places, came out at 0.10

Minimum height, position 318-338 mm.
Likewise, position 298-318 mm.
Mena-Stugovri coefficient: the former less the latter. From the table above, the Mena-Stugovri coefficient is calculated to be 0.18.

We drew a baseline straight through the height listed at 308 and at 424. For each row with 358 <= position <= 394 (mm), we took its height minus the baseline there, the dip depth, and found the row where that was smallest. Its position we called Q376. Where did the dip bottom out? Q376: 376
